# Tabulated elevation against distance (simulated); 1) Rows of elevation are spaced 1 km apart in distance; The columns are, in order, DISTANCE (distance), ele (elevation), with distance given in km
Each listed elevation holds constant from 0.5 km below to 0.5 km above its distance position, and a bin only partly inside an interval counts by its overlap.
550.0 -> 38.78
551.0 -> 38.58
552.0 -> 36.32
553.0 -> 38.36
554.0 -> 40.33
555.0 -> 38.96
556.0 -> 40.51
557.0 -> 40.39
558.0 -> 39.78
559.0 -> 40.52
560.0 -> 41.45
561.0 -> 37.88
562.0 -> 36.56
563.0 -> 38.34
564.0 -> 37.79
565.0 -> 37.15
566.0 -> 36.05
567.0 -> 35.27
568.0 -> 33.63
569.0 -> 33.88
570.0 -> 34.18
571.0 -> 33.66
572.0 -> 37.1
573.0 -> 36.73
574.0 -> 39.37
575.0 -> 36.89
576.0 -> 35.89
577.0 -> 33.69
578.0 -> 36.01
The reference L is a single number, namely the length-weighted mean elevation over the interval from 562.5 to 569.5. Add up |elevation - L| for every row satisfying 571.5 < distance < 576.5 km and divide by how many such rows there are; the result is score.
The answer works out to 1.23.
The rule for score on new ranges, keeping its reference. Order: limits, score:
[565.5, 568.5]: 1.06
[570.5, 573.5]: 1.38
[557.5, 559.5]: 4.13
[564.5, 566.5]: 0.58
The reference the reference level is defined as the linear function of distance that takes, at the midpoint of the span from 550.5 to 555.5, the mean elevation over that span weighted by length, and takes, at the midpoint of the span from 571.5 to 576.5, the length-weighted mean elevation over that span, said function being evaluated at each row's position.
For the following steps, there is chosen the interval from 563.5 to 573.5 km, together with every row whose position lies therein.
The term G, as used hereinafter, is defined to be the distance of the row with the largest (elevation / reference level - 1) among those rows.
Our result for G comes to 564.0 km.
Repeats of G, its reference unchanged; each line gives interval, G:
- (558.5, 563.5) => 560.0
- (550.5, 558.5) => 556.0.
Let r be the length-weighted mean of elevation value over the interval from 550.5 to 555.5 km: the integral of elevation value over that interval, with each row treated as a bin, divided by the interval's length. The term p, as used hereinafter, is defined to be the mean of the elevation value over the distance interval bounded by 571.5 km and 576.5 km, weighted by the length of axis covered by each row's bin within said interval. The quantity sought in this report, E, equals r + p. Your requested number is 75.7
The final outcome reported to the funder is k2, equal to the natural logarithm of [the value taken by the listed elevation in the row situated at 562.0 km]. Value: 3.60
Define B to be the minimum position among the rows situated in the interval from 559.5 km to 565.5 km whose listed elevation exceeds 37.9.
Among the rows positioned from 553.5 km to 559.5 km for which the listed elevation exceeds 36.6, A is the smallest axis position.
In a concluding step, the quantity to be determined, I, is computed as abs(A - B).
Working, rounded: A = 554.0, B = 560.0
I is 6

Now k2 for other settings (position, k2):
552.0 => 3.59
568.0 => 3.52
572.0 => 3.61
